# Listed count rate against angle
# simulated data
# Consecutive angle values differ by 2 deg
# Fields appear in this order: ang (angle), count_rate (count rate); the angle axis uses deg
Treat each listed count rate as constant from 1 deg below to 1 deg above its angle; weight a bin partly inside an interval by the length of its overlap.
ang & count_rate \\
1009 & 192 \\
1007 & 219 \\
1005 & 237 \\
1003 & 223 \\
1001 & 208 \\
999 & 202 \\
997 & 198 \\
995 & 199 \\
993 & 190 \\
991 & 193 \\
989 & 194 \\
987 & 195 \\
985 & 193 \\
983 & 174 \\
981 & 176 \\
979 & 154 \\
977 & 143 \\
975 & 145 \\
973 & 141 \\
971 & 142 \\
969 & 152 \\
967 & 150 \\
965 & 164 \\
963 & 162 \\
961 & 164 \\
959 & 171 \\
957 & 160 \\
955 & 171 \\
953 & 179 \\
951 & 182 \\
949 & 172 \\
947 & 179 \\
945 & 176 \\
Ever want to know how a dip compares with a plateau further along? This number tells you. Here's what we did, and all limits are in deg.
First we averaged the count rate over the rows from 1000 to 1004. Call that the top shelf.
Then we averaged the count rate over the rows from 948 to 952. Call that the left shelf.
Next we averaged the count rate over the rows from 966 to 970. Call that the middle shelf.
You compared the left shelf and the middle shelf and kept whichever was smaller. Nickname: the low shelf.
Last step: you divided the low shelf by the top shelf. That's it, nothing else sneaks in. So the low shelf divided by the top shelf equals 0.701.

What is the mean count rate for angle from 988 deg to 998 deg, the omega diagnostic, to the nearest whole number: 195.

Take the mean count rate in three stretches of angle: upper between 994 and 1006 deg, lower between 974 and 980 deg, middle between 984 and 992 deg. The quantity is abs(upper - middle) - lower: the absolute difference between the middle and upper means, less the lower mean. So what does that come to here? -130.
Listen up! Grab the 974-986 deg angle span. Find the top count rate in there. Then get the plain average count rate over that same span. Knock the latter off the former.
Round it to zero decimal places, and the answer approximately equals 29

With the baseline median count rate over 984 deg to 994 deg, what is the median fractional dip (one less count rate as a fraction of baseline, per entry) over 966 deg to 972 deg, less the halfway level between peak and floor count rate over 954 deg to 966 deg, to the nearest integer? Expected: -165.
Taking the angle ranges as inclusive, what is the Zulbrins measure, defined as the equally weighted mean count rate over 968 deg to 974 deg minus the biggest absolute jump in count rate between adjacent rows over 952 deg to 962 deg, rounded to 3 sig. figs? 134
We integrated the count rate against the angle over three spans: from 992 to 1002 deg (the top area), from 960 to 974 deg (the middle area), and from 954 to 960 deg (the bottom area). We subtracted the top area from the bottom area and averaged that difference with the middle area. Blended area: 580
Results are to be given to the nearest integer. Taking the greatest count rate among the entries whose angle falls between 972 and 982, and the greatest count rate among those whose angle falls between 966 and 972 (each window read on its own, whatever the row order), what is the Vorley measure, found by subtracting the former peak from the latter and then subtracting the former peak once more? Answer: -200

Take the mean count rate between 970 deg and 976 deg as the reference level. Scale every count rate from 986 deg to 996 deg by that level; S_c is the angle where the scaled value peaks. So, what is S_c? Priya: 995 deg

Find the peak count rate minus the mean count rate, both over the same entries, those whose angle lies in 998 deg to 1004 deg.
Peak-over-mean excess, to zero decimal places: 12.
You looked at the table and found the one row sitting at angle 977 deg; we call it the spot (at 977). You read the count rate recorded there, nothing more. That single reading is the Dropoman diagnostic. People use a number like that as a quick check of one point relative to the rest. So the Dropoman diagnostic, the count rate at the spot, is 143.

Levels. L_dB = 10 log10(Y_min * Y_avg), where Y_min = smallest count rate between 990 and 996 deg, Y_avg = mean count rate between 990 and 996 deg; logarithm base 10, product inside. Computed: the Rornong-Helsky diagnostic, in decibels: 45.7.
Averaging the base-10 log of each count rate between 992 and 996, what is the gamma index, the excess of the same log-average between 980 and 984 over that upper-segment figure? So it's -0.046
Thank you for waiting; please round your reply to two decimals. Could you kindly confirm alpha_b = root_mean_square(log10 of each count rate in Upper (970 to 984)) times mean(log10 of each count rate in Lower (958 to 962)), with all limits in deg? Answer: 4.86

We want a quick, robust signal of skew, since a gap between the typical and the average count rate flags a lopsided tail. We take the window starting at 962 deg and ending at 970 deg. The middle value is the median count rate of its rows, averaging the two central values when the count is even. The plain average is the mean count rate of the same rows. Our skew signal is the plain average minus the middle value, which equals 0.0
